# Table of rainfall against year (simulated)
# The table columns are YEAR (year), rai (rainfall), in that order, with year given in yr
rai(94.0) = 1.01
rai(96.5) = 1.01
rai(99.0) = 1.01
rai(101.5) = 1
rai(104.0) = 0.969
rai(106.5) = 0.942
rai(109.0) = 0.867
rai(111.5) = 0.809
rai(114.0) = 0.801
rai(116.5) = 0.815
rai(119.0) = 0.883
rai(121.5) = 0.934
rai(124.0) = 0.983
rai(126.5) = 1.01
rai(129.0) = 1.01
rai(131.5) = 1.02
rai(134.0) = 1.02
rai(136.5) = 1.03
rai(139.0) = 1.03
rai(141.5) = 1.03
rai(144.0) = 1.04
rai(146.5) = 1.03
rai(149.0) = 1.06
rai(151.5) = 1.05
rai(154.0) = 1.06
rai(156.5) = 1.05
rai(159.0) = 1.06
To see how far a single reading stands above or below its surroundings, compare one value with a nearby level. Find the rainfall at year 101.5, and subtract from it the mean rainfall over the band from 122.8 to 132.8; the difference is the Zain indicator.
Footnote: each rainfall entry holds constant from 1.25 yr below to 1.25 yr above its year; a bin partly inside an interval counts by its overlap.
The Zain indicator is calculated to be -0.01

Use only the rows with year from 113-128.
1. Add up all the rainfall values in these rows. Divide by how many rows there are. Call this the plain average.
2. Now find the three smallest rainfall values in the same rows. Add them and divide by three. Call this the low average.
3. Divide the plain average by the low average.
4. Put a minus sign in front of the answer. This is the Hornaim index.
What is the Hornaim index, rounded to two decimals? -1.09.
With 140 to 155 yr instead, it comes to -1.01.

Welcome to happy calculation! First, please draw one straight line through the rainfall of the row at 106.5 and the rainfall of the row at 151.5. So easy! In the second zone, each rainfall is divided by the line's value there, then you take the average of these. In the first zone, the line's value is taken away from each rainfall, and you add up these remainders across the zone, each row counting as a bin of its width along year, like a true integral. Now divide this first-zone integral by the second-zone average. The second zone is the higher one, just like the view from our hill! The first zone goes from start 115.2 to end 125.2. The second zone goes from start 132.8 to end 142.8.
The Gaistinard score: -0.7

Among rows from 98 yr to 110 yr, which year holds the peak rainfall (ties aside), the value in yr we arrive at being 99.0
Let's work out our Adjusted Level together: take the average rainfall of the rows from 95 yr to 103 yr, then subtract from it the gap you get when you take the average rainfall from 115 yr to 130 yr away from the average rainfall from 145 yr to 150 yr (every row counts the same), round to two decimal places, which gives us 0.90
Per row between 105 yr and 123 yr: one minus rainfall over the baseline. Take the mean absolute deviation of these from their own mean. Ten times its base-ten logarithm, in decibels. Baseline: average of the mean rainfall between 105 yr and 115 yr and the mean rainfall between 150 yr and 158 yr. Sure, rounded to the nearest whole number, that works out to -13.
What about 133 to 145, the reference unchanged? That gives -24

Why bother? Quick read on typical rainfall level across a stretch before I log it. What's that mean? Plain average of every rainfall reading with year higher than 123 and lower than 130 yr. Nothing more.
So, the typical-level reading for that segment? 1.00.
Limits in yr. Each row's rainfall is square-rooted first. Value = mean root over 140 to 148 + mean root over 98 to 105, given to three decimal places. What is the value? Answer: 2.013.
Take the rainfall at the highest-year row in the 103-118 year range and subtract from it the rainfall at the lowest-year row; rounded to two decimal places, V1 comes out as -0.15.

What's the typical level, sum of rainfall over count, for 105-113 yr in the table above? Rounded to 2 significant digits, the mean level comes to 0.87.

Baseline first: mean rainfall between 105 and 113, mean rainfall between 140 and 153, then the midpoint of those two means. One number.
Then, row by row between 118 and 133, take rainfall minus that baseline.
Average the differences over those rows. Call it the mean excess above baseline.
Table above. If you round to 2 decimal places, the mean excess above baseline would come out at 0.02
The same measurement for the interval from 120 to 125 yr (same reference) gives 0.00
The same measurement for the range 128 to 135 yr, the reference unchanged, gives 0.06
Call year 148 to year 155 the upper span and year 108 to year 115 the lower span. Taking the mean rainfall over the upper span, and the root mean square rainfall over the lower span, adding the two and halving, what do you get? 0.94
